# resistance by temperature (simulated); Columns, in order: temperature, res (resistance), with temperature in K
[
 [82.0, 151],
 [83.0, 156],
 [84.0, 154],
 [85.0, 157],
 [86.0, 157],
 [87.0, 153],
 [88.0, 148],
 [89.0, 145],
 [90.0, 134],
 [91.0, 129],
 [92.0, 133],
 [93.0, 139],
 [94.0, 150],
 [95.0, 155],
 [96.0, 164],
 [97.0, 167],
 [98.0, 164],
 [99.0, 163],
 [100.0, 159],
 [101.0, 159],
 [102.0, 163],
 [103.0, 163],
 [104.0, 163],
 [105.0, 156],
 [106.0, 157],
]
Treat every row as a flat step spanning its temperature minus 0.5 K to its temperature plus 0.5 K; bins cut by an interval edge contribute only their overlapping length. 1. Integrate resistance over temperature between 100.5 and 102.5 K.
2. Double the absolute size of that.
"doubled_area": 644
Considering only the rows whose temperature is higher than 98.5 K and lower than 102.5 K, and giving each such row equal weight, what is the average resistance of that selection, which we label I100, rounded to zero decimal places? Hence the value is 161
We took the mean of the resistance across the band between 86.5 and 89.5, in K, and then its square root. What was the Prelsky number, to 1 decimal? 12.2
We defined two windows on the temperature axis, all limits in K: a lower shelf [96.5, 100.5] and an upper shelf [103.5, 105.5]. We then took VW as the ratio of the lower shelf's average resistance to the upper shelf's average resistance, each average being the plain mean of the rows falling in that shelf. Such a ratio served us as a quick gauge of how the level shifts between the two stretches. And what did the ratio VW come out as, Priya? 1.02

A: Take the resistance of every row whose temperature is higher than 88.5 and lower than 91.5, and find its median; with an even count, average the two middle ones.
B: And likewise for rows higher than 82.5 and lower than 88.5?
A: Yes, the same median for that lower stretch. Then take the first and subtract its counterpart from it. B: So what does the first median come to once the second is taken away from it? -21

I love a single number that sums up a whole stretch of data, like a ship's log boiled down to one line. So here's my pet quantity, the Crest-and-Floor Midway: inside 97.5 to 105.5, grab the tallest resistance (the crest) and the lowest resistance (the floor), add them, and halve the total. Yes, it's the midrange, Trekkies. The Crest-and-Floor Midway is 160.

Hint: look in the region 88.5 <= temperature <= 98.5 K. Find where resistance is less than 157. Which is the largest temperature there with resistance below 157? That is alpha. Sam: 95.0 K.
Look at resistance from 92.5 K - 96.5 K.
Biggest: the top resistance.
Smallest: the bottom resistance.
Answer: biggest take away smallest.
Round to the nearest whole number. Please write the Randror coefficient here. 25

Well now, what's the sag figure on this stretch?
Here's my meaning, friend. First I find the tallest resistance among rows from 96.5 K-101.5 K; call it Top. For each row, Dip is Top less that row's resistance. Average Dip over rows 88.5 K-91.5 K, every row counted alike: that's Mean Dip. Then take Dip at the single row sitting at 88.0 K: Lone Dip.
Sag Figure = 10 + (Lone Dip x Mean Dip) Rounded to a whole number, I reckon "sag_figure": 599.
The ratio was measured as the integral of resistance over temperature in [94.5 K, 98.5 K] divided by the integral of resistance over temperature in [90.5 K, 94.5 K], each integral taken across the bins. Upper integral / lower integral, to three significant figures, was 1.18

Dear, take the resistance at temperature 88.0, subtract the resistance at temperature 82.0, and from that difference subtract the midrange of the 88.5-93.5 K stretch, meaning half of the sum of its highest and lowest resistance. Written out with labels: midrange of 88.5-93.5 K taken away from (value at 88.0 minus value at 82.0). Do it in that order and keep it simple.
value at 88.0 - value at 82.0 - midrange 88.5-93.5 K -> -140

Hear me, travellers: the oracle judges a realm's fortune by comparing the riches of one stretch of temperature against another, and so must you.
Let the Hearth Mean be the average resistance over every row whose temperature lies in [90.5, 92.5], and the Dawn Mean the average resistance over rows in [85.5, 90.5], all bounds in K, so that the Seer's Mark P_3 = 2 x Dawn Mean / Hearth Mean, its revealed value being 2.3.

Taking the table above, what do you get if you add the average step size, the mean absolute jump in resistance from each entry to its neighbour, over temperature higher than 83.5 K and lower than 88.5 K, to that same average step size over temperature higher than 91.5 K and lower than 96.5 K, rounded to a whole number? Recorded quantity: 11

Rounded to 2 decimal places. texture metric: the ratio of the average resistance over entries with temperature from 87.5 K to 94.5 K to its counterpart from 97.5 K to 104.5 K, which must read 0.86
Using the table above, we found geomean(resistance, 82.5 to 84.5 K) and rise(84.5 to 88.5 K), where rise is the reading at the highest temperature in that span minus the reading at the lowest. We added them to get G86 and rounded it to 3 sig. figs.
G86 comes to 146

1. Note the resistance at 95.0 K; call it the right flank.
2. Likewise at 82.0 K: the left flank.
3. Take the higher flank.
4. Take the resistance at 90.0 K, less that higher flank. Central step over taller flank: -21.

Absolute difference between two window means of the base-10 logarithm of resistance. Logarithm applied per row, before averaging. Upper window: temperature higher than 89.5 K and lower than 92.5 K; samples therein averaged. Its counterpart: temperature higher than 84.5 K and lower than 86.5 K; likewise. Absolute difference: 0.075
